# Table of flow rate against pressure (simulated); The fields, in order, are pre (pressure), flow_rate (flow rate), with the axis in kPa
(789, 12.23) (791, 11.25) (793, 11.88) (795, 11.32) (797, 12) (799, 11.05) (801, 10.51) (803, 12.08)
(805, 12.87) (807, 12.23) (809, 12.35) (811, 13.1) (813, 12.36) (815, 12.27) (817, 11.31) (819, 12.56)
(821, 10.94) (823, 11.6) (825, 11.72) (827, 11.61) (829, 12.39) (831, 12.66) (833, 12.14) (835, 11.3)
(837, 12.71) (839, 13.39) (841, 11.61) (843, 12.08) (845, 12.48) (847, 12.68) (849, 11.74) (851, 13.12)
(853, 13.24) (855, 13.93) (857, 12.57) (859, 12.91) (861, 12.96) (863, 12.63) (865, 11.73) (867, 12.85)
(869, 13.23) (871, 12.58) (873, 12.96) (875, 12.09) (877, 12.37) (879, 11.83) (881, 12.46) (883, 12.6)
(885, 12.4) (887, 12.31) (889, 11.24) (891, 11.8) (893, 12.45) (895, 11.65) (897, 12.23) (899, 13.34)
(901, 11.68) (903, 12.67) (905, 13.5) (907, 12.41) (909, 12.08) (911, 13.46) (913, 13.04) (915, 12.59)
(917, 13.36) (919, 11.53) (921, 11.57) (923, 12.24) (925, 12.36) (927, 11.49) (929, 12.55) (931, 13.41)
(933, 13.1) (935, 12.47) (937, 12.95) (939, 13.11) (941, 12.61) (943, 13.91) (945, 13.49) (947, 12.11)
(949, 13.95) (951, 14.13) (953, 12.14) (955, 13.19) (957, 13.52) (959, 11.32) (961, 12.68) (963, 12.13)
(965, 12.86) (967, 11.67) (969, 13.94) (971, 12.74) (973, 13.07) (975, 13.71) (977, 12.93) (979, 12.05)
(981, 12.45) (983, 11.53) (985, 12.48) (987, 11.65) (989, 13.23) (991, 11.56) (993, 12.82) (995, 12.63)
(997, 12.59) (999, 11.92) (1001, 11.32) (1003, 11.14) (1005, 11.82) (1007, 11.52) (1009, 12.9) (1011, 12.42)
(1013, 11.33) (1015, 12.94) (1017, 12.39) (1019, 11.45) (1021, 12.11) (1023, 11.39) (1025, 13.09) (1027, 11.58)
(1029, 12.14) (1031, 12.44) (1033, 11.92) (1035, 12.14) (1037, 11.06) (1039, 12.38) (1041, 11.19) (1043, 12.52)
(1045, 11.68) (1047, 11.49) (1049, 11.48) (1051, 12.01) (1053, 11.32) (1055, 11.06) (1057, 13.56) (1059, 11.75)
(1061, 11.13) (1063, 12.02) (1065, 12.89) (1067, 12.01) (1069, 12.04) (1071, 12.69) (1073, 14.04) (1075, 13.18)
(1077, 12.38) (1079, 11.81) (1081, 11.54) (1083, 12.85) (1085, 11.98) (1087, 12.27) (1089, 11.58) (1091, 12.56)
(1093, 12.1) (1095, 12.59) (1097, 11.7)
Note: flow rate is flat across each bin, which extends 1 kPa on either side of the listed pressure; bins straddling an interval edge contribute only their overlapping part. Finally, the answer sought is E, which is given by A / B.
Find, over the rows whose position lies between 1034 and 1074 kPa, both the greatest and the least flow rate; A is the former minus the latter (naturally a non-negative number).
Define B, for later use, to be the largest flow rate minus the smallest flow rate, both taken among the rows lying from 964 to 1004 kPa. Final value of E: 1.06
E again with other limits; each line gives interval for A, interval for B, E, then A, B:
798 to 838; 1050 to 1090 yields 0.87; 2.6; 3.0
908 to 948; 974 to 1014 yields 0.94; 2.4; 2.6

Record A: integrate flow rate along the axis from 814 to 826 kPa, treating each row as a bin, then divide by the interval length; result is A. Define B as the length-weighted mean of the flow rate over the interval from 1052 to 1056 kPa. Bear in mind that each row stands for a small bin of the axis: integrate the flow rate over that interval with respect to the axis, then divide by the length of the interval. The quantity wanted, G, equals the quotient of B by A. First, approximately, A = 11.7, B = 11.2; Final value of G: 0.95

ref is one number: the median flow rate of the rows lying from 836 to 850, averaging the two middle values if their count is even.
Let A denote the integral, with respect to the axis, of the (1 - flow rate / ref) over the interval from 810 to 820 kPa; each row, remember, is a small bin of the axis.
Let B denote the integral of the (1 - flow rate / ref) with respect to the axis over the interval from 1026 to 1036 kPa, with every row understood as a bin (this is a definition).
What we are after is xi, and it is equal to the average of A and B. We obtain 0.24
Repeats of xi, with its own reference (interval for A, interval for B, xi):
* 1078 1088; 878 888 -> 0.22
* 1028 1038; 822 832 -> 0.41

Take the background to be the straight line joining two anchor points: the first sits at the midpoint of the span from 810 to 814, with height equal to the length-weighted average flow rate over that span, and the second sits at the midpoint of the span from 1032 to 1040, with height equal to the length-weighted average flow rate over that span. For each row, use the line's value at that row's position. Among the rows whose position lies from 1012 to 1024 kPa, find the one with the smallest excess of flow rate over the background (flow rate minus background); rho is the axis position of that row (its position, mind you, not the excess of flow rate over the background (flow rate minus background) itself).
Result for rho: 1013 kPa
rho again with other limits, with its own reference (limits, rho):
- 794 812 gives 801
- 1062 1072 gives 1063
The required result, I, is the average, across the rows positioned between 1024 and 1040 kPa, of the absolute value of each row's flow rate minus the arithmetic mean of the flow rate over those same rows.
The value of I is 0.43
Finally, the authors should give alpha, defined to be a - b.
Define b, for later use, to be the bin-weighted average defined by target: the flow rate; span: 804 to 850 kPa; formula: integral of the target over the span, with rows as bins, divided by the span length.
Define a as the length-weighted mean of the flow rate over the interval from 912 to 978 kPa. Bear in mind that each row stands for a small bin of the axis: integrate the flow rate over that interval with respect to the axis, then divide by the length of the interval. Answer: 0.61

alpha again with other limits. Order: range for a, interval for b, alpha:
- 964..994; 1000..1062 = 0.69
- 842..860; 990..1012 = 0.69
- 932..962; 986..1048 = 0.95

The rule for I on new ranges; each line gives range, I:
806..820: 0.32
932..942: 0.25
